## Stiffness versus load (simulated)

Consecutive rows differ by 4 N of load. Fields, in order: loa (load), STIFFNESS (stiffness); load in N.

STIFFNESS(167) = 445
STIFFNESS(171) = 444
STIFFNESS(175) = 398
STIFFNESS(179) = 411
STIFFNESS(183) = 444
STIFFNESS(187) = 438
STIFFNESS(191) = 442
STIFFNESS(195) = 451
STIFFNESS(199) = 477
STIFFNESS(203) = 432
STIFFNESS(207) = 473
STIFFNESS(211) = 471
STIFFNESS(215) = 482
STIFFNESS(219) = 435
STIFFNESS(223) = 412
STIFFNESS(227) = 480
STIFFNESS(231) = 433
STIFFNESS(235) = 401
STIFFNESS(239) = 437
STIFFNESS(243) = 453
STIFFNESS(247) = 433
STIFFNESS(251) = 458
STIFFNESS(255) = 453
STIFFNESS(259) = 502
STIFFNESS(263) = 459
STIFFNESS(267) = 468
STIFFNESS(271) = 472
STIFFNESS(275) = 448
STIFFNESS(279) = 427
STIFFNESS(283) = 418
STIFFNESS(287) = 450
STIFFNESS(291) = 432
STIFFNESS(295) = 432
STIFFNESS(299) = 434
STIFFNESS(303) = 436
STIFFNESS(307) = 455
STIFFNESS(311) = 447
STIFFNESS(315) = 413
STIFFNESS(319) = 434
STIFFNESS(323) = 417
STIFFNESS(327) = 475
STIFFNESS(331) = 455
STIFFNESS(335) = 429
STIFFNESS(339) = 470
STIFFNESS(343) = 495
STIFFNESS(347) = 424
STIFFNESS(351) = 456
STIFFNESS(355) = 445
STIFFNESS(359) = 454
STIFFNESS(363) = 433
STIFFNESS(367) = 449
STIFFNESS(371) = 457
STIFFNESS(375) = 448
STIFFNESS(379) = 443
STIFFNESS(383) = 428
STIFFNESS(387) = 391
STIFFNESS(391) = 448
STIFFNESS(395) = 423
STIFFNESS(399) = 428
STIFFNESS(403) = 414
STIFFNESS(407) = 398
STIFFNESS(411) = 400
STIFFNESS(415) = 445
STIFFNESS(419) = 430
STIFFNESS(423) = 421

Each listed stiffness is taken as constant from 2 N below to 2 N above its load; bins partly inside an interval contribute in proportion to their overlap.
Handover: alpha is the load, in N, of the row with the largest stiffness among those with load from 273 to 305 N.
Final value 287 N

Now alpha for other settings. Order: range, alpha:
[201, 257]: 215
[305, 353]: 343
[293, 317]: 307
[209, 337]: 259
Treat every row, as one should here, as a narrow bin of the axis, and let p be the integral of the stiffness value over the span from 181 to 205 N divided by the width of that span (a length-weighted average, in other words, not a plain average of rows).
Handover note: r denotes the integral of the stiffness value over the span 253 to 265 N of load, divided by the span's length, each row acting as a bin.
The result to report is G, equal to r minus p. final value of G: 24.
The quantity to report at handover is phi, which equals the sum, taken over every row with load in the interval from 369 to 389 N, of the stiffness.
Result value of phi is 2167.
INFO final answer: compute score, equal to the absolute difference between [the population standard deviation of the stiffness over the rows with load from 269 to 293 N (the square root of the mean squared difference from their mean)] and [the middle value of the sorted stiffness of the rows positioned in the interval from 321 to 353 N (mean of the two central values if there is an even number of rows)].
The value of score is 438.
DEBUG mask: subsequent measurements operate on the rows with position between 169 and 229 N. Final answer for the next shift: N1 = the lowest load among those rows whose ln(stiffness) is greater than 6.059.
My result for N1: 171 N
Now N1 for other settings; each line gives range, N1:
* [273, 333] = 275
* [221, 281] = 227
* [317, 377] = 319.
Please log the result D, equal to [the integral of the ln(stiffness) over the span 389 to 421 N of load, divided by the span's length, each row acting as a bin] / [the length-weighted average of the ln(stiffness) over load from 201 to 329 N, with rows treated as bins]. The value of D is 0.99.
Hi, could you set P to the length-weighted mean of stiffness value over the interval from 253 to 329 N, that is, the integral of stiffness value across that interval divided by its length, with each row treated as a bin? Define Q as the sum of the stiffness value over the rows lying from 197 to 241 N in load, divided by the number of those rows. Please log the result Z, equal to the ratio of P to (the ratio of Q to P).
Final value 443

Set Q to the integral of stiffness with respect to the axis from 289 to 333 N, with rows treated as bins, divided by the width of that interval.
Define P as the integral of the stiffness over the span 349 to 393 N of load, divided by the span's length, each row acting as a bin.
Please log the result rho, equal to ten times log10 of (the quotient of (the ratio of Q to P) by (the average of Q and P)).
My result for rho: -26.5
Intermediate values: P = 441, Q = 439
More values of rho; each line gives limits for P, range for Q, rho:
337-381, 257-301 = -26.6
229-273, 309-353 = -26.6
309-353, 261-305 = -26.5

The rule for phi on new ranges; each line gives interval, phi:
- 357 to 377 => 2241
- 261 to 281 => 2274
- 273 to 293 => 2175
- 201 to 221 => 2293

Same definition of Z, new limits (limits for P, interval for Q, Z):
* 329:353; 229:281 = 460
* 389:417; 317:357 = 396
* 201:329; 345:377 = 446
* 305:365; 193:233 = 439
